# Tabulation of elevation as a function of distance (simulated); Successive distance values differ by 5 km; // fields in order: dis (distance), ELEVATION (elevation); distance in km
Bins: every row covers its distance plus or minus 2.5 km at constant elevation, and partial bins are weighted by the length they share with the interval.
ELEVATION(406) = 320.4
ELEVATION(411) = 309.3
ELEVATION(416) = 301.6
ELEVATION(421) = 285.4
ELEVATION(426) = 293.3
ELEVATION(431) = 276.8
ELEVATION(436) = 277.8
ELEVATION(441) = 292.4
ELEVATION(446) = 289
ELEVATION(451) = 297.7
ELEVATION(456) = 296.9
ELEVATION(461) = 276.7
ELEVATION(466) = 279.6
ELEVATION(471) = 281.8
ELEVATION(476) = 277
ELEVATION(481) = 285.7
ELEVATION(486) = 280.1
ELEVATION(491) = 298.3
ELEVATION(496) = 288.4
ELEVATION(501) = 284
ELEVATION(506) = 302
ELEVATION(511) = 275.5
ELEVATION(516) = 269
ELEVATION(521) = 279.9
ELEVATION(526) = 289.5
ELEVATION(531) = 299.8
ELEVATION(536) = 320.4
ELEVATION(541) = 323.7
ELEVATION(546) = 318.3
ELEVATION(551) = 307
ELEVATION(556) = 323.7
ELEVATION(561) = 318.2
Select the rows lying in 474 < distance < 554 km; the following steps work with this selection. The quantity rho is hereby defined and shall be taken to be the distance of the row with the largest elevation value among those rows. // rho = 541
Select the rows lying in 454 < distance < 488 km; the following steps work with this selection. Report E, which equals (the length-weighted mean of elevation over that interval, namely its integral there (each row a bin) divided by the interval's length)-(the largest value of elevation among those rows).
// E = -15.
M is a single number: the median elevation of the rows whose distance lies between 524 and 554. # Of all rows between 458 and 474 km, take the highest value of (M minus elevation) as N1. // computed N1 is 36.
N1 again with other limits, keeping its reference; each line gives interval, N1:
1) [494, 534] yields 44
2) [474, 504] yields 36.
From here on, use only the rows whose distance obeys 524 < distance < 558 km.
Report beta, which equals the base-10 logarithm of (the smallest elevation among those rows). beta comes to 2.46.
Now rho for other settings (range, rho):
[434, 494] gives 491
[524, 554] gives 541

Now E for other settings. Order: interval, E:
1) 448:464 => -8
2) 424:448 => -8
